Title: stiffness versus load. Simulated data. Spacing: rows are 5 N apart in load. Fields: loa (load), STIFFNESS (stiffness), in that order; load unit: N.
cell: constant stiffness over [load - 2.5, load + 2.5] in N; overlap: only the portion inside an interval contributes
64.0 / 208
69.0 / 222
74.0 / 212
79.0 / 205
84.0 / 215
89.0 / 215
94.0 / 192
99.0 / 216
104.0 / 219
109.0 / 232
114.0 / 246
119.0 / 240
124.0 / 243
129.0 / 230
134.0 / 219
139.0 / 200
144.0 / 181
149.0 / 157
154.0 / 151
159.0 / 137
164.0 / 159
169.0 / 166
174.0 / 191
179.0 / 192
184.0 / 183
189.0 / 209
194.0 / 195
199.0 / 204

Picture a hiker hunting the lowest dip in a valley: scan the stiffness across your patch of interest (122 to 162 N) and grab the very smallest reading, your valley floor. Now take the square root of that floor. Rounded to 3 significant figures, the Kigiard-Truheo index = 11.7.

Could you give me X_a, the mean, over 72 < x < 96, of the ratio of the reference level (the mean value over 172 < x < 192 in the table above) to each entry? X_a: 0.93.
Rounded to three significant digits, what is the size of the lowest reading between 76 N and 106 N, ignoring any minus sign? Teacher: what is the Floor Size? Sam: 192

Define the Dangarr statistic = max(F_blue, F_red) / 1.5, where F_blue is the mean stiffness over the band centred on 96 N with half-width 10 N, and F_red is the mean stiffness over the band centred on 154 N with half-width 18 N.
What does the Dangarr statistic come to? 140.3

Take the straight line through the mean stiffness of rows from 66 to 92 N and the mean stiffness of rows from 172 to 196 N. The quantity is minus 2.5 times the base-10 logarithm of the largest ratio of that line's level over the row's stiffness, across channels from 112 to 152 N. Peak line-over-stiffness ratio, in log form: -0.27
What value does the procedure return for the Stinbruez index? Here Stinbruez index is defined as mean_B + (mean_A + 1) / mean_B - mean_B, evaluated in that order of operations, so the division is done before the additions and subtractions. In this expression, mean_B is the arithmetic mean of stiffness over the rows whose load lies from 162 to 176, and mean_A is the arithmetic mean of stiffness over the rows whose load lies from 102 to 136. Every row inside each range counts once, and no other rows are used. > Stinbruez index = 1.36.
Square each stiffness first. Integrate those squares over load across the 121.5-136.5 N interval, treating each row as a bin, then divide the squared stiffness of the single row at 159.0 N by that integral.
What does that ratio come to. 0.023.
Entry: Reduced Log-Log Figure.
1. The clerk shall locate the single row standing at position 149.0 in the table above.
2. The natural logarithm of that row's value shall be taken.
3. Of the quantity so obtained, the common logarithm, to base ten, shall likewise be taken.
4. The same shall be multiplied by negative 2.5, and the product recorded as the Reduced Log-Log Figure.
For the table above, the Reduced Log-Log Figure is -1.76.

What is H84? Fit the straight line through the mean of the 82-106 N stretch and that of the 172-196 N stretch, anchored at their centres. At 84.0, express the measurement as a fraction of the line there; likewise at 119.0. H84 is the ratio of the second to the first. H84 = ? 1.15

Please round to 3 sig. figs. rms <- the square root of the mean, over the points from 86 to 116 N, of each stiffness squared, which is 221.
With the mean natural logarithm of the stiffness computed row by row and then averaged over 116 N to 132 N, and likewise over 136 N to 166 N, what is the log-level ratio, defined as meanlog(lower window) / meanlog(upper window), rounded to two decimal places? 1.07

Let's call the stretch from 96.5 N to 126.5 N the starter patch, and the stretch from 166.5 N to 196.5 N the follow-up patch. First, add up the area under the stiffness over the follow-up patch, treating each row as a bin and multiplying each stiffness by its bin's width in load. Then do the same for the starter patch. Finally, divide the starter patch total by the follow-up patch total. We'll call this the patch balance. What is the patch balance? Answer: 1.23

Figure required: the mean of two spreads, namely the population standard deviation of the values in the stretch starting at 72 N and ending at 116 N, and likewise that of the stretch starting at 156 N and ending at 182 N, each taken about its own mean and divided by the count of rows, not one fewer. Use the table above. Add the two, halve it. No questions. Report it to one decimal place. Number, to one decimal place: 17.6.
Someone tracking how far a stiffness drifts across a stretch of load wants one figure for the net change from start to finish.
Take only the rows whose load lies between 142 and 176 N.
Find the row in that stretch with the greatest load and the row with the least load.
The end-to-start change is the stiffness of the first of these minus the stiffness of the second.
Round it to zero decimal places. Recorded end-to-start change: 10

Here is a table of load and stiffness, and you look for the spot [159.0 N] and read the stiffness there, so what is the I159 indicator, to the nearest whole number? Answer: 137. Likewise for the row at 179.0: 192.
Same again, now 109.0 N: 232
